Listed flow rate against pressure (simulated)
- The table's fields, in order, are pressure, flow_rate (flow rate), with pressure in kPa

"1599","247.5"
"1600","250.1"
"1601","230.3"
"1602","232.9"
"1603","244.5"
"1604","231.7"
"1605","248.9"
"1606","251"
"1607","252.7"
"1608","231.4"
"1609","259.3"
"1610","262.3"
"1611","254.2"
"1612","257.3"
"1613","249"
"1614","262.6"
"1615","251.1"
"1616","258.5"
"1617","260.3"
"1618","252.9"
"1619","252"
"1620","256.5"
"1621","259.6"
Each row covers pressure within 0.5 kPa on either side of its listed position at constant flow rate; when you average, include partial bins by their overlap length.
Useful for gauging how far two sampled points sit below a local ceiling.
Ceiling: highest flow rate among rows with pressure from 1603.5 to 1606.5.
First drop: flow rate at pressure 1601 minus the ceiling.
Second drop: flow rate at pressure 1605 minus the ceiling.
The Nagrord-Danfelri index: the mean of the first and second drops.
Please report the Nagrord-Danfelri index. -11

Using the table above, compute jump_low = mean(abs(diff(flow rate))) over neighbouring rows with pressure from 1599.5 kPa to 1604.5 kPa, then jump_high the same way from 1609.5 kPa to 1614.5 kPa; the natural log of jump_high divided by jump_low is -0.35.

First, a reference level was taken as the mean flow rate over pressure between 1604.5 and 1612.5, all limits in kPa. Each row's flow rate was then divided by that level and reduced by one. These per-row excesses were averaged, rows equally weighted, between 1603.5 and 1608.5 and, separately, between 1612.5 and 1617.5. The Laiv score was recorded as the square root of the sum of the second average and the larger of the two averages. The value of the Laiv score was 0.1817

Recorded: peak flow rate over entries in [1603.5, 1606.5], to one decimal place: 251.0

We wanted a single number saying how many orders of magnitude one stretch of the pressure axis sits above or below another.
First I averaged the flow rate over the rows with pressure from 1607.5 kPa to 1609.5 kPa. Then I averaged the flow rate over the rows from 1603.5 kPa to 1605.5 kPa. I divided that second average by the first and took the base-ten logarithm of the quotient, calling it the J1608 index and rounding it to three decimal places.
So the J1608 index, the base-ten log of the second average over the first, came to -0.009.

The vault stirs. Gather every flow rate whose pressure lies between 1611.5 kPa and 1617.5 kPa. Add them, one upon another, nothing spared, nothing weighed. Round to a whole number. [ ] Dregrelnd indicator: 1539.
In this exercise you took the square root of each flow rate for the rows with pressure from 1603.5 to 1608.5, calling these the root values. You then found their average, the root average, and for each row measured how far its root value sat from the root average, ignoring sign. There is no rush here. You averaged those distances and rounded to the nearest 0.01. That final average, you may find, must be 0.30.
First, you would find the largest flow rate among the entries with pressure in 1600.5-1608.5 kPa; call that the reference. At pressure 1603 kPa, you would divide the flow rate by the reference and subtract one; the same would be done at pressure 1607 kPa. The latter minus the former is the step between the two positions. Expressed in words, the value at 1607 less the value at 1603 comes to 0.032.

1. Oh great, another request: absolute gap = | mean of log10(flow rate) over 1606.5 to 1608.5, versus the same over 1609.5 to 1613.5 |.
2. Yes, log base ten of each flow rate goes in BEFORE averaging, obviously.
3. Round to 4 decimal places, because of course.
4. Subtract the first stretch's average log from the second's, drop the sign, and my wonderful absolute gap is 0.0242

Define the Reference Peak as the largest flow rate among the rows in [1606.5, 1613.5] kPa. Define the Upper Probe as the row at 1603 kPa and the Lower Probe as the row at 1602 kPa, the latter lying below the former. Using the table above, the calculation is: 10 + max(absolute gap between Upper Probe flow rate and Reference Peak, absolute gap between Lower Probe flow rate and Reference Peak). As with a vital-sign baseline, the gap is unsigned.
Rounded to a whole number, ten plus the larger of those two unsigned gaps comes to 39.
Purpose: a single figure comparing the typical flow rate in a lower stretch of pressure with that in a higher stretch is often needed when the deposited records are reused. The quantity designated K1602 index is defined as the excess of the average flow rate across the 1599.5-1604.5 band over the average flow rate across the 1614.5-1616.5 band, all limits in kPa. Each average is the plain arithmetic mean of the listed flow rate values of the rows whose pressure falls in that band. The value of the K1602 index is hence -17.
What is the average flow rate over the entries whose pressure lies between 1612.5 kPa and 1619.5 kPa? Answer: 255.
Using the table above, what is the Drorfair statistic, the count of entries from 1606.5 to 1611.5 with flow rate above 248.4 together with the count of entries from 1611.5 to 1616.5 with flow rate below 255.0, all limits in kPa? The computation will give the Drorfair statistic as 6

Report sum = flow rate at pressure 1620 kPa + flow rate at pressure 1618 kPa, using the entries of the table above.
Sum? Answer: 509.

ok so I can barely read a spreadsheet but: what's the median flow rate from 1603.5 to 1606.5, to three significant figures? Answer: 249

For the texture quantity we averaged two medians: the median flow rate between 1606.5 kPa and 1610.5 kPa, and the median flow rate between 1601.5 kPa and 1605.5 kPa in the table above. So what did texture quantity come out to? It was 247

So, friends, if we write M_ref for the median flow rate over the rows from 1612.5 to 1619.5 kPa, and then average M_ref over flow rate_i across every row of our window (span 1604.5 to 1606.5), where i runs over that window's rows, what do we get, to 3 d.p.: 1.012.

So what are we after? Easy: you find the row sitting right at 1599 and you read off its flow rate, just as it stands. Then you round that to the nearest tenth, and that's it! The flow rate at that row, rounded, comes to 247.5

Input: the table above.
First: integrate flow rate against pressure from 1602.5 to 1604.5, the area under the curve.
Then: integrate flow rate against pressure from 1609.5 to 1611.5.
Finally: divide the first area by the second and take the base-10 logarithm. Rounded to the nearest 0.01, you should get -0.04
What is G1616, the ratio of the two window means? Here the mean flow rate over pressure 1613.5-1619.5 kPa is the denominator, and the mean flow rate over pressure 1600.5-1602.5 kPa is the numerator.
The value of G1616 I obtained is 0.904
